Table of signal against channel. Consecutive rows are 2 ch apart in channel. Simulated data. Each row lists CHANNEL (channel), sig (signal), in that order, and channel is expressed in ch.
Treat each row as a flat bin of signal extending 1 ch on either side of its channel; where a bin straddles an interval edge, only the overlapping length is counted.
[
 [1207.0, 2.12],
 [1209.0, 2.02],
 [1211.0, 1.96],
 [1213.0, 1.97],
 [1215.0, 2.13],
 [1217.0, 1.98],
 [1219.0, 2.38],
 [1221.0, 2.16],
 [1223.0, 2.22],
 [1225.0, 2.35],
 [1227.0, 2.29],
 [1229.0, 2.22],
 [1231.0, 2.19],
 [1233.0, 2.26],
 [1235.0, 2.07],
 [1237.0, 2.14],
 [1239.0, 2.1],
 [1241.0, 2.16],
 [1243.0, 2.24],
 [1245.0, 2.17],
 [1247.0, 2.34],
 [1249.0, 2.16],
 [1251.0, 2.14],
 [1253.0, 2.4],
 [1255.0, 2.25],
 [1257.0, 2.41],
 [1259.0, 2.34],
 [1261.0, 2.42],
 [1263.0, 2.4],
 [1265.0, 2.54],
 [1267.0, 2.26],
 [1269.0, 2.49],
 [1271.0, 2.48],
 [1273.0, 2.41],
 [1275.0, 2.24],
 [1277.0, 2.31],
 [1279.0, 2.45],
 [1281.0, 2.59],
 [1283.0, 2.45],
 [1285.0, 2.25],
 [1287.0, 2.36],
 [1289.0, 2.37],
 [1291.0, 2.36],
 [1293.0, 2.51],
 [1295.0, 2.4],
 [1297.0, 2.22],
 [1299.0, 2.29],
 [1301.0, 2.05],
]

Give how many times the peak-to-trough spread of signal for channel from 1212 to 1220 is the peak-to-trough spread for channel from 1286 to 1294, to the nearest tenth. 2.7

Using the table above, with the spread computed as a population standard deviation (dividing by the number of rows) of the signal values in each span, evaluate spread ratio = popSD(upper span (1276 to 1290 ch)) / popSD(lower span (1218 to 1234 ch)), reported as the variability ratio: 1.43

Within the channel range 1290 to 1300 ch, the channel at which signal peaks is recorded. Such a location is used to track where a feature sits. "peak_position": 1293.0 ch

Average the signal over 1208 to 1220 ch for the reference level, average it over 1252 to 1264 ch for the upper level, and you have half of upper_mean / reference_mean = 0.572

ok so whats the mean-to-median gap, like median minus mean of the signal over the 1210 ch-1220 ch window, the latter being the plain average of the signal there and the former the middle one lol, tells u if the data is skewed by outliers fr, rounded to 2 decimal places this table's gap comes -0.10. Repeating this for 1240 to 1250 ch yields -0.04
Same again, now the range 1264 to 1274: 0.04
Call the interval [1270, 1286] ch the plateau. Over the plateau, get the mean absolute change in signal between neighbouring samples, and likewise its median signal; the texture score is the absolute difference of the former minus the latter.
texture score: 2.30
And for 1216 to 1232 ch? 2.08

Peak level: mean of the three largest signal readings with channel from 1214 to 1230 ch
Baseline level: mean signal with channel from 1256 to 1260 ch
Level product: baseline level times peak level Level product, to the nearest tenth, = 5.6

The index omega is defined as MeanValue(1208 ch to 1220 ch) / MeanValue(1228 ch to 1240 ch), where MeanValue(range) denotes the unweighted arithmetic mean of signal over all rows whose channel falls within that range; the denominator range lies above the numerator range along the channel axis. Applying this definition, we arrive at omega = 0.96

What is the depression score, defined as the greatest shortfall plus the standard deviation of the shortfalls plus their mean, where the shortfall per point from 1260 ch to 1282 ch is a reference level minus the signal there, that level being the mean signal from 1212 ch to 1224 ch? -0.27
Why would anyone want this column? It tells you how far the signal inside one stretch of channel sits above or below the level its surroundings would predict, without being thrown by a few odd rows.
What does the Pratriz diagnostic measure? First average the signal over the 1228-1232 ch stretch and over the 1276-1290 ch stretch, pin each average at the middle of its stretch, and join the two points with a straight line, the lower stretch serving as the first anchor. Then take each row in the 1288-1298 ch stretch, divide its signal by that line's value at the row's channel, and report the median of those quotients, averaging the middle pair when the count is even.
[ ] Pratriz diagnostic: 0.98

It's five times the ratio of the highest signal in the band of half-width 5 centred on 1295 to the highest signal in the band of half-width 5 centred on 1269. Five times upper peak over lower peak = 4.94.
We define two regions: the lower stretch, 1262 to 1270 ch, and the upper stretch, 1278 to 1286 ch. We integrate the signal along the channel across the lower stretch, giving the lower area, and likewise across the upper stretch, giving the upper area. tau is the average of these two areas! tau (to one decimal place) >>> 19.4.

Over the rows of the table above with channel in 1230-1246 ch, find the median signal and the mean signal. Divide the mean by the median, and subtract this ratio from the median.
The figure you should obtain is 1.16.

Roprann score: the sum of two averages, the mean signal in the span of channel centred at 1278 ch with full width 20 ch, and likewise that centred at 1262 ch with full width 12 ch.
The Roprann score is 4.80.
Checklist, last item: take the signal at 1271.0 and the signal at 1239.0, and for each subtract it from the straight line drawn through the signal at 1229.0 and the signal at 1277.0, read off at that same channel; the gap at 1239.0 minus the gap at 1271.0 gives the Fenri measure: 0.32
